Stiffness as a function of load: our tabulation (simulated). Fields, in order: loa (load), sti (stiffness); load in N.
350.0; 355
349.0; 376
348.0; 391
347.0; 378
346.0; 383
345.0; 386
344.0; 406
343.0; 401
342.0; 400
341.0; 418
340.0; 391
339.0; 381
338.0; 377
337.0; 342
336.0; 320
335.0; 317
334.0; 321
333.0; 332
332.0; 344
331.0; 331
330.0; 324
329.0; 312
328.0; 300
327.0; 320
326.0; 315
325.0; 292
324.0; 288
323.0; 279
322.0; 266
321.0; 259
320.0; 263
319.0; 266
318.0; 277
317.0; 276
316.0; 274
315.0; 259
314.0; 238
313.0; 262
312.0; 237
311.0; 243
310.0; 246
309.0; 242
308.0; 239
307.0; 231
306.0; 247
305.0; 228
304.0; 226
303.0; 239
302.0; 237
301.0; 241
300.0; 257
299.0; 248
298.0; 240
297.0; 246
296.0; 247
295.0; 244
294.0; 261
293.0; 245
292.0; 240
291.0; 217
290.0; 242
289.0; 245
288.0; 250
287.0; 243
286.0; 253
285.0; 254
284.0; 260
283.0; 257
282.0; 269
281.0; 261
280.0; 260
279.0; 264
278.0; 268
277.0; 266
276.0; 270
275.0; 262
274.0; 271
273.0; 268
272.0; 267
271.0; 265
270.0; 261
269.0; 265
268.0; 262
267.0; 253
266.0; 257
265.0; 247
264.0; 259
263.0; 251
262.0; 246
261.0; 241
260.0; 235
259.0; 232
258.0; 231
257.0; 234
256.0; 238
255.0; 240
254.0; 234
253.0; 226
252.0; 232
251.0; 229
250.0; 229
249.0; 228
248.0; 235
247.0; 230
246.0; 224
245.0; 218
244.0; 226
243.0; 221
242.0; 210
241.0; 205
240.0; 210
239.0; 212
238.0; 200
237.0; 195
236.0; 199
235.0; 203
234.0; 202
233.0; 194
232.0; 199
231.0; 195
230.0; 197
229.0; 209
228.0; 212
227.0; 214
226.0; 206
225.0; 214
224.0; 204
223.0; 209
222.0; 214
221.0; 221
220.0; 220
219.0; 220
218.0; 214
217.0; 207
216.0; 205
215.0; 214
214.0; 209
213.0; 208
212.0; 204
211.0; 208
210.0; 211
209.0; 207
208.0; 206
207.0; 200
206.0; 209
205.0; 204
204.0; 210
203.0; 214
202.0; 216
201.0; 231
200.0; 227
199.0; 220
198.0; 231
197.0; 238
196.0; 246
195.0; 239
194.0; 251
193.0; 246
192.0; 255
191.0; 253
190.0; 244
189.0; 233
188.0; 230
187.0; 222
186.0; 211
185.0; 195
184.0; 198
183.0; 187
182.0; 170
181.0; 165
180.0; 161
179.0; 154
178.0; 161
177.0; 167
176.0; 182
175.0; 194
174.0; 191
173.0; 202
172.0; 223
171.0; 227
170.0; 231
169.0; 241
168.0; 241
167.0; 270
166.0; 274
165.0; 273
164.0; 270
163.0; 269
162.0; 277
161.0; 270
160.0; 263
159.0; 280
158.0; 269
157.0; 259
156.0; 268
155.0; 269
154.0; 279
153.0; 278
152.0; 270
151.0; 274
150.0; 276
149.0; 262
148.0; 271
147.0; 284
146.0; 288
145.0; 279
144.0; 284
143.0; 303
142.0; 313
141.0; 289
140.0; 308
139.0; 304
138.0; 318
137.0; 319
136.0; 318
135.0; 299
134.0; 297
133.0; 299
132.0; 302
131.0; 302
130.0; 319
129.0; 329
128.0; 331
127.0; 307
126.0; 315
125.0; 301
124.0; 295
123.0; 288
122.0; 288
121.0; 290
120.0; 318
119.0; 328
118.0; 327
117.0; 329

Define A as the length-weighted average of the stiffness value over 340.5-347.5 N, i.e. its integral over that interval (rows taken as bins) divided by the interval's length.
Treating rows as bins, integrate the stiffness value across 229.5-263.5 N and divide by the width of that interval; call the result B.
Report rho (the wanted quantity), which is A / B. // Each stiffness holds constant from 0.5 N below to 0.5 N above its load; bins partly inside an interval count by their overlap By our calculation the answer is 1.8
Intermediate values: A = 396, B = 221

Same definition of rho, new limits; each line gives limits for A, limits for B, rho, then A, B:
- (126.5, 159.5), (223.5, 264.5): 1.3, 292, 220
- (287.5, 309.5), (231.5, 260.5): 1.1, 241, 220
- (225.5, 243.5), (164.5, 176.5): 0.9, 205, 229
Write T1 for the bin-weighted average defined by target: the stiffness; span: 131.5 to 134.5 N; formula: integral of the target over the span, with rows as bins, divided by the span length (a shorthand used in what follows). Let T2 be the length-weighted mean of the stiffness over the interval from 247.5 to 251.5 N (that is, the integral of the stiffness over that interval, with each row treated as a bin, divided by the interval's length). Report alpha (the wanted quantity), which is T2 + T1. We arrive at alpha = 530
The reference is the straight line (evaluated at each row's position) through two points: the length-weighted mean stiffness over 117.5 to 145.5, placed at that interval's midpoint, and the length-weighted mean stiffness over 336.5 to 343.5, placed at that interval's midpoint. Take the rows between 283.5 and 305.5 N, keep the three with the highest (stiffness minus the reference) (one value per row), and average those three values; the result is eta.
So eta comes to -108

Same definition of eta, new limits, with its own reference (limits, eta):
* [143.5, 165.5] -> -26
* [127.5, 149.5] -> 21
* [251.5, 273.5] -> -94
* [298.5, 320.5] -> -103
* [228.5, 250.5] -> -120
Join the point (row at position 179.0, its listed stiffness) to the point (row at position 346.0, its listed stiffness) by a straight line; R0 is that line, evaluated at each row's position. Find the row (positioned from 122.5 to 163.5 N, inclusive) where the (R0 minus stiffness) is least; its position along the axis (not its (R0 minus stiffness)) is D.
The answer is 128.0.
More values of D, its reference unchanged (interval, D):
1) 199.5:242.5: 201.0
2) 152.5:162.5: 153.0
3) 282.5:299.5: 284.0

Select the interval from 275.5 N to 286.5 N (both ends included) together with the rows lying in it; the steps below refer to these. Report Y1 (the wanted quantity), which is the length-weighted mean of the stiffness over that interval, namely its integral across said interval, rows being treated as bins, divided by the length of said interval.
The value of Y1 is 262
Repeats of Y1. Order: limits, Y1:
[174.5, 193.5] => 201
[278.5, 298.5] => 250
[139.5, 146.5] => 295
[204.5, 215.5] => 207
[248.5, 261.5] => 233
